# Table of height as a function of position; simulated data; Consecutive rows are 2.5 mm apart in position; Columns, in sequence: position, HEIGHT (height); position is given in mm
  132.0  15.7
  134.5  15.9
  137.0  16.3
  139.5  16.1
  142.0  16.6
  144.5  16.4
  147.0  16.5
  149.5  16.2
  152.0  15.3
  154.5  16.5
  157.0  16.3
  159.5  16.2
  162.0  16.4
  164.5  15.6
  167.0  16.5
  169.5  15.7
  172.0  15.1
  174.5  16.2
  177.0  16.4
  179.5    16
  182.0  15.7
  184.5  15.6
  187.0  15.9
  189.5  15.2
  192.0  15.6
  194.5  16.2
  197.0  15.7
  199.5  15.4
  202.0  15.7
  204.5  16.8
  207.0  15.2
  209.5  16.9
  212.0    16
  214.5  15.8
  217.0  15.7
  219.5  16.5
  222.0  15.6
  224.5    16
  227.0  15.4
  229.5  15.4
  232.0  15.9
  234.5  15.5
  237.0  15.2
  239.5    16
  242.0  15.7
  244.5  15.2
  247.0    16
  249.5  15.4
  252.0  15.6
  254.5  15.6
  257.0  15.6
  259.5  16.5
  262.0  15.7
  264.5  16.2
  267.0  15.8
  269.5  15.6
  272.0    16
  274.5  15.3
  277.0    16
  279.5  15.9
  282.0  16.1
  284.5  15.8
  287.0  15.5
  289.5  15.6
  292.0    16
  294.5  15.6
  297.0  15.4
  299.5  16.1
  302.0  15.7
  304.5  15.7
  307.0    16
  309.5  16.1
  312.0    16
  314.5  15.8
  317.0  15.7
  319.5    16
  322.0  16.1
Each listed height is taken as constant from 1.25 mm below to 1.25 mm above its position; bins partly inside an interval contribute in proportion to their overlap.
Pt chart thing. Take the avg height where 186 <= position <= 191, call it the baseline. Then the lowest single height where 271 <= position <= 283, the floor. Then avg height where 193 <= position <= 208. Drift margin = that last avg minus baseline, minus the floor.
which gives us -15.0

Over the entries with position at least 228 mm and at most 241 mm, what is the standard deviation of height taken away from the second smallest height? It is 15.1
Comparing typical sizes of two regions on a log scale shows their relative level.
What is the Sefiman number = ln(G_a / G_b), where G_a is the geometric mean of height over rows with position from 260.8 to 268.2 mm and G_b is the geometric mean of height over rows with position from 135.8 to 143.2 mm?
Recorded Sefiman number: -0.027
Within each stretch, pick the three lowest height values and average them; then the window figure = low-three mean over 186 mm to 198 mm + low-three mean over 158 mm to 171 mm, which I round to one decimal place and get 31.3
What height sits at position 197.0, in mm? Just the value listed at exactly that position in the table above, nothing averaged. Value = 15.7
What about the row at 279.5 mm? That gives 15.9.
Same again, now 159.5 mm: 16.2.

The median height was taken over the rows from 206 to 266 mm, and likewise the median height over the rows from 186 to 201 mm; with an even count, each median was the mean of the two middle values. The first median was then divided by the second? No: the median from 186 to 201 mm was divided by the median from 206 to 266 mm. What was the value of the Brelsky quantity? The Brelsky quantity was 1.00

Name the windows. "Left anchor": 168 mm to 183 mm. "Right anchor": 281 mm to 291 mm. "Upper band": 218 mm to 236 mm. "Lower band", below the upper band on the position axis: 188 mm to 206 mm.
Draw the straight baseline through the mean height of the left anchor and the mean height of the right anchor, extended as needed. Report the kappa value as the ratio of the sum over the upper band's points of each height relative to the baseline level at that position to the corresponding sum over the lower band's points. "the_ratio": 1.00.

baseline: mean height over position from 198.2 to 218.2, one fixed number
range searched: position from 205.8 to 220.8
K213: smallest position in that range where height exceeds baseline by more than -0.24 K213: 209.5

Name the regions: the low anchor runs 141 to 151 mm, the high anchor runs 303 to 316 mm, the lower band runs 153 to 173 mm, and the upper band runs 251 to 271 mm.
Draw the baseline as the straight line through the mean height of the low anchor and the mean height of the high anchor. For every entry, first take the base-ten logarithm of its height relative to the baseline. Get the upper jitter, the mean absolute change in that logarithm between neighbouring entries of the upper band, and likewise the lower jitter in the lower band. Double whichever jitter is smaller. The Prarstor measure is 0.022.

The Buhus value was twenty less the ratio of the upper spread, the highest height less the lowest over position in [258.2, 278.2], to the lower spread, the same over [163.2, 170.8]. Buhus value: 18.7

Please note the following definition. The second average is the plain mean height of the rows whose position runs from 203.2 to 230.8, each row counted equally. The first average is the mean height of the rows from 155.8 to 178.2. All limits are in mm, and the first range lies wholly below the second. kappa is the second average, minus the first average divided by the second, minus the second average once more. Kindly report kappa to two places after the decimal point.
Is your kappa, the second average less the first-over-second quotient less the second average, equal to -1.01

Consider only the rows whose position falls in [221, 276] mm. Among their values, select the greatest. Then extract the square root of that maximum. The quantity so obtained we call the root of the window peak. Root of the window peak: 4.06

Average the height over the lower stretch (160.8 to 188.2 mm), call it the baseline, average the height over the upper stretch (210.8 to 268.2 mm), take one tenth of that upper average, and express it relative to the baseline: 0.0990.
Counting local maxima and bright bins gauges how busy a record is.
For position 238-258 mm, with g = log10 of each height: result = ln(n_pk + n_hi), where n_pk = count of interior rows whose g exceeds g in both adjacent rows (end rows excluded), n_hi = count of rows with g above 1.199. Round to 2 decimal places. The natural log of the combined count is 1.10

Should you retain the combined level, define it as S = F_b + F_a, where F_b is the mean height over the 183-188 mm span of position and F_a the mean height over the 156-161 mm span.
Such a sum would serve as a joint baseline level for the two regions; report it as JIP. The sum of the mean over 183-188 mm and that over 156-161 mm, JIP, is 32.00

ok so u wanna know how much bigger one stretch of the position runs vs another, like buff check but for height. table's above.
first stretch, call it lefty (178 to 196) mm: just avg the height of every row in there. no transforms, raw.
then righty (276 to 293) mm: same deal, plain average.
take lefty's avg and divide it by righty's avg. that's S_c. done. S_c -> 0.99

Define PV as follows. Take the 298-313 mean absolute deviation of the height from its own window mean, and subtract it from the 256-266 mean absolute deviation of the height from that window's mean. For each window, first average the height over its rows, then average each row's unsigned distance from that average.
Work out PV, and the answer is 0.19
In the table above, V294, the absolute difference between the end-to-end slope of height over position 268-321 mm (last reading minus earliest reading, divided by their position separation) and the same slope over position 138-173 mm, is 0.039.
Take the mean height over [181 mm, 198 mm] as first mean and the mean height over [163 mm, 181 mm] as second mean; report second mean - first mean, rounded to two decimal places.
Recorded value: 0.23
